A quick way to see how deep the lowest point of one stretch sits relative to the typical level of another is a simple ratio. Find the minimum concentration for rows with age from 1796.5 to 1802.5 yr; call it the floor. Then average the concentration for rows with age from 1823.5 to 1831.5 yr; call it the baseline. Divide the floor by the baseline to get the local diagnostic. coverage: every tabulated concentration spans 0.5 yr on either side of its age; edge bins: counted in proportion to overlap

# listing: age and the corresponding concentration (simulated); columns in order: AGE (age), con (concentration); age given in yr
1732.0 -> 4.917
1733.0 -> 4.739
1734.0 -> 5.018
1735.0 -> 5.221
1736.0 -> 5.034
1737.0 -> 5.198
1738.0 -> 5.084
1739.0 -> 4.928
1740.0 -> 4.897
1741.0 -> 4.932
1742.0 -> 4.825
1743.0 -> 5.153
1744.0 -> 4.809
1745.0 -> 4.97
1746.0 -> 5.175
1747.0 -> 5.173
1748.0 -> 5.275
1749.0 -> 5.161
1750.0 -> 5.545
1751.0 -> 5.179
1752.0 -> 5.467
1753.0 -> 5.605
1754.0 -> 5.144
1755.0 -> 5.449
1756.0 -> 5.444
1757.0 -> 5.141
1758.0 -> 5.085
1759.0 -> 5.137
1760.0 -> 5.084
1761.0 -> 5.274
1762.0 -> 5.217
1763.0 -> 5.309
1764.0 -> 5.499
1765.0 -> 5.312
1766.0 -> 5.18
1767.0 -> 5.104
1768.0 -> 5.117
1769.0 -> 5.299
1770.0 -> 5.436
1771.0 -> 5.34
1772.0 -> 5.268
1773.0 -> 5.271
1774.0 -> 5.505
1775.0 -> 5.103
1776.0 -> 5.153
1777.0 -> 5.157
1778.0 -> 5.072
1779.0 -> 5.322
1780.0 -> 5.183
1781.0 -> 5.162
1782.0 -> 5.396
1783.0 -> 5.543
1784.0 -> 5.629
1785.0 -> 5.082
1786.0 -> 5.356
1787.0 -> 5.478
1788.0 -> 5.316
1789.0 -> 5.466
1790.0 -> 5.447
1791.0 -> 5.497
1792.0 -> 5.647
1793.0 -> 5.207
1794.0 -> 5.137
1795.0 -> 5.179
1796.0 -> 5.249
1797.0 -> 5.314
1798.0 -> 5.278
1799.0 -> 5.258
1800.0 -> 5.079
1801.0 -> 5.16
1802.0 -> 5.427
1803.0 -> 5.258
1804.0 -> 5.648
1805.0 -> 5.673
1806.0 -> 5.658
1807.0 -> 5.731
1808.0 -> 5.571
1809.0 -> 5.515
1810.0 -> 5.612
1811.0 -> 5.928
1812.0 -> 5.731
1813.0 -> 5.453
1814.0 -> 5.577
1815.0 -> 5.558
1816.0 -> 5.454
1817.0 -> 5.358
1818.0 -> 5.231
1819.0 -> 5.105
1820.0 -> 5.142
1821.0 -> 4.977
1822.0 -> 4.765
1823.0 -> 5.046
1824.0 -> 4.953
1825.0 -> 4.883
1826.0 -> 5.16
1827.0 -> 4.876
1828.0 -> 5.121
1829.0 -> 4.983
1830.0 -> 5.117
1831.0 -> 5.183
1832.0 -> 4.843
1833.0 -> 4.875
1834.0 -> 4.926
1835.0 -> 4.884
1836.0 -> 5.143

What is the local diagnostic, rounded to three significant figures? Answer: 1.01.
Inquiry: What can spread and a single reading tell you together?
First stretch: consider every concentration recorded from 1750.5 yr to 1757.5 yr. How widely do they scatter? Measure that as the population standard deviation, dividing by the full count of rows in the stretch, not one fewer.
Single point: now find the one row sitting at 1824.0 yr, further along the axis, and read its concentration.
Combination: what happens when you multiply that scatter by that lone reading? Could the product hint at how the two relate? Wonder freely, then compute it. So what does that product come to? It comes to 0.86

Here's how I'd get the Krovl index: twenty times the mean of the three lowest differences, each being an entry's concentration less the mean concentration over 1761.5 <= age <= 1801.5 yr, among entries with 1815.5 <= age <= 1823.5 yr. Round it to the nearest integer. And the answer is -7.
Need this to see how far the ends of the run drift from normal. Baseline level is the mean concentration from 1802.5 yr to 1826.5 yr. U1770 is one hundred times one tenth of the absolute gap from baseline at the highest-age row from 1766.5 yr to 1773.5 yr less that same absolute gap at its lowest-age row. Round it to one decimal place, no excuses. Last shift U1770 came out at -1.7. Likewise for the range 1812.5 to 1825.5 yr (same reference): 4.1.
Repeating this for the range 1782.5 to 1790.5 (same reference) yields -1.0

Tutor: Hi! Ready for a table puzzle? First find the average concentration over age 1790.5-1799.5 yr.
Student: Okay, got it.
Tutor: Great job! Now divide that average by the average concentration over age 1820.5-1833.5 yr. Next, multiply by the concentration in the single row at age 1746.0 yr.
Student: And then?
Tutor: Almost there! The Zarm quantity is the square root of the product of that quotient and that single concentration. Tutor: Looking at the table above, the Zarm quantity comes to 2.35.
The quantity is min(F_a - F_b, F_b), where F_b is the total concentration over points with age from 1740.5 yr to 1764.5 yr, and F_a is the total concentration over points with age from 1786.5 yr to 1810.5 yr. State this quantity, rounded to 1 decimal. 4.8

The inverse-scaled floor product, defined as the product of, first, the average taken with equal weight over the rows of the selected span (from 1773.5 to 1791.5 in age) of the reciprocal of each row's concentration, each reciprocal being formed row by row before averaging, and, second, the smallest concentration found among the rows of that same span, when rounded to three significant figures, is 0.953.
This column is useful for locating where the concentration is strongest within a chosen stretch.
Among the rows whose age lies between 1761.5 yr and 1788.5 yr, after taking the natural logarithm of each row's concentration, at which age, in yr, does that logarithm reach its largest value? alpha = 1784.0 yr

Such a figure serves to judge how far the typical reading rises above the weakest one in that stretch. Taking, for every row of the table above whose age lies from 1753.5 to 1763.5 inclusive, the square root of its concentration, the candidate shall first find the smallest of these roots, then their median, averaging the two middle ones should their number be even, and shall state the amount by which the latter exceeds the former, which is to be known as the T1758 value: 0.021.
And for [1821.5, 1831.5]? 0.056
